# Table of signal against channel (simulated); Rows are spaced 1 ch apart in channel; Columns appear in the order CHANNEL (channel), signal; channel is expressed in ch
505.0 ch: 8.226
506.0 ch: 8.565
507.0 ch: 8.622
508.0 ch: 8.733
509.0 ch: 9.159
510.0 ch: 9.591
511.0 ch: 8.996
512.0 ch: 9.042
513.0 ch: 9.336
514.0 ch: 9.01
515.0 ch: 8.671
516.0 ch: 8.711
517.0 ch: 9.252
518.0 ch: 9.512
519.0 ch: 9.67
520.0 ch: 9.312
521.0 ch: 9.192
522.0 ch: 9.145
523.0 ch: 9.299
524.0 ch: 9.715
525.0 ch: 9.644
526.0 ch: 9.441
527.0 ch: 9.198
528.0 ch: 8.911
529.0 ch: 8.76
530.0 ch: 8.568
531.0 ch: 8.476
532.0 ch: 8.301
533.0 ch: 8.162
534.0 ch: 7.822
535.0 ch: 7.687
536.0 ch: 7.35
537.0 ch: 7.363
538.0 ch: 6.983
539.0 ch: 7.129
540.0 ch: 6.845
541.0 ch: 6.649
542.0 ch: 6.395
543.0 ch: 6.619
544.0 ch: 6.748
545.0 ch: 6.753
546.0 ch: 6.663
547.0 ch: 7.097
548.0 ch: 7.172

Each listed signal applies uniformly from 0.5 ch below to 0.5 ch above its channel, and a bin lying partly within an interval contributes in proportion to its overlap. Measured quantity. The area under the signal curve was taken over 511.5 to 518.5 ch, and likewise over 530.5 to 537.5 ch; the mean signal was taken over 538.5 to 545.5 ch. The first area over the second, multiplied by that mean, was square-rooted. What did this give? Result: 2.78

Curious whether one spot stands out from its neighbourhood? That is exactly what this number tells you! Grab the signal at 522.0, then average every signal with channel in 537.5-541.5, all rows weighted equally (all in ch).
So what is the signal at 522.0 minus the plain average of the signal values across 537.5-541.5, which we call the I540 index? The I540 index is 2.2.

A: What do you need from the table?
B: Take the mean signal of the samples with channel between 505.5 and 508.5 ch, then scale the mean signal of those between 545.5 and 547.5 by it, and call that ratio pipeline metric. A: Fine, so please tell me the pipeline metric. 0.80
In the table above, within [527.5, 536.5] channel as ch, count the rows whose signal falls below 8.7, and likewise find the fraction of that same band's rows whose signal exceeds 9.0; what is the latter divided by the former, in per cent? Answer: 0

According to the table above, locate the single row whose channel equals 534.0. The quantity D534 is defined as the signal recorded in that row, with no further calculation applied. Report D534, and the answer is 7.822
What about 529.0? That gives 8.76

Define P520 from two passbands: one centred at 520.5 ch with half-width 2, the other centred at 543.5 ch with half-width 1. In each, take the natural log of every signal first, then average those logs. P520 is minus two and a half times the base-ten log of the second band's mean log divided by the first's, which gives 0.176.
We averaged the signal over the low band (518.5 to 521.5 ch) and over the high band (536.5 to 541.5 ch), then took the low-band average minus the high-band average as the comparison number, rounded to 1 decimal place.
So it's 2.4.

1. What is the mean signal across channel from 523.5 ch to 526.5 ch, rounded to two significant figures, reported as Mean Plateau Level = 9.6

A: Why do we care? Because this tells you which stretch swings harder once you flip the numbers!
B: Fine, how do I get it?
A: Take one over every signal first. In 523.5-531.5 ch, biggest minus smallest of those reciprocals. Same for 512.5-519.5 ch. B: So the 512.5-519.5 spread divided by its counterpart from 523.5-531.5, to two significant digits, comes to 0.79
